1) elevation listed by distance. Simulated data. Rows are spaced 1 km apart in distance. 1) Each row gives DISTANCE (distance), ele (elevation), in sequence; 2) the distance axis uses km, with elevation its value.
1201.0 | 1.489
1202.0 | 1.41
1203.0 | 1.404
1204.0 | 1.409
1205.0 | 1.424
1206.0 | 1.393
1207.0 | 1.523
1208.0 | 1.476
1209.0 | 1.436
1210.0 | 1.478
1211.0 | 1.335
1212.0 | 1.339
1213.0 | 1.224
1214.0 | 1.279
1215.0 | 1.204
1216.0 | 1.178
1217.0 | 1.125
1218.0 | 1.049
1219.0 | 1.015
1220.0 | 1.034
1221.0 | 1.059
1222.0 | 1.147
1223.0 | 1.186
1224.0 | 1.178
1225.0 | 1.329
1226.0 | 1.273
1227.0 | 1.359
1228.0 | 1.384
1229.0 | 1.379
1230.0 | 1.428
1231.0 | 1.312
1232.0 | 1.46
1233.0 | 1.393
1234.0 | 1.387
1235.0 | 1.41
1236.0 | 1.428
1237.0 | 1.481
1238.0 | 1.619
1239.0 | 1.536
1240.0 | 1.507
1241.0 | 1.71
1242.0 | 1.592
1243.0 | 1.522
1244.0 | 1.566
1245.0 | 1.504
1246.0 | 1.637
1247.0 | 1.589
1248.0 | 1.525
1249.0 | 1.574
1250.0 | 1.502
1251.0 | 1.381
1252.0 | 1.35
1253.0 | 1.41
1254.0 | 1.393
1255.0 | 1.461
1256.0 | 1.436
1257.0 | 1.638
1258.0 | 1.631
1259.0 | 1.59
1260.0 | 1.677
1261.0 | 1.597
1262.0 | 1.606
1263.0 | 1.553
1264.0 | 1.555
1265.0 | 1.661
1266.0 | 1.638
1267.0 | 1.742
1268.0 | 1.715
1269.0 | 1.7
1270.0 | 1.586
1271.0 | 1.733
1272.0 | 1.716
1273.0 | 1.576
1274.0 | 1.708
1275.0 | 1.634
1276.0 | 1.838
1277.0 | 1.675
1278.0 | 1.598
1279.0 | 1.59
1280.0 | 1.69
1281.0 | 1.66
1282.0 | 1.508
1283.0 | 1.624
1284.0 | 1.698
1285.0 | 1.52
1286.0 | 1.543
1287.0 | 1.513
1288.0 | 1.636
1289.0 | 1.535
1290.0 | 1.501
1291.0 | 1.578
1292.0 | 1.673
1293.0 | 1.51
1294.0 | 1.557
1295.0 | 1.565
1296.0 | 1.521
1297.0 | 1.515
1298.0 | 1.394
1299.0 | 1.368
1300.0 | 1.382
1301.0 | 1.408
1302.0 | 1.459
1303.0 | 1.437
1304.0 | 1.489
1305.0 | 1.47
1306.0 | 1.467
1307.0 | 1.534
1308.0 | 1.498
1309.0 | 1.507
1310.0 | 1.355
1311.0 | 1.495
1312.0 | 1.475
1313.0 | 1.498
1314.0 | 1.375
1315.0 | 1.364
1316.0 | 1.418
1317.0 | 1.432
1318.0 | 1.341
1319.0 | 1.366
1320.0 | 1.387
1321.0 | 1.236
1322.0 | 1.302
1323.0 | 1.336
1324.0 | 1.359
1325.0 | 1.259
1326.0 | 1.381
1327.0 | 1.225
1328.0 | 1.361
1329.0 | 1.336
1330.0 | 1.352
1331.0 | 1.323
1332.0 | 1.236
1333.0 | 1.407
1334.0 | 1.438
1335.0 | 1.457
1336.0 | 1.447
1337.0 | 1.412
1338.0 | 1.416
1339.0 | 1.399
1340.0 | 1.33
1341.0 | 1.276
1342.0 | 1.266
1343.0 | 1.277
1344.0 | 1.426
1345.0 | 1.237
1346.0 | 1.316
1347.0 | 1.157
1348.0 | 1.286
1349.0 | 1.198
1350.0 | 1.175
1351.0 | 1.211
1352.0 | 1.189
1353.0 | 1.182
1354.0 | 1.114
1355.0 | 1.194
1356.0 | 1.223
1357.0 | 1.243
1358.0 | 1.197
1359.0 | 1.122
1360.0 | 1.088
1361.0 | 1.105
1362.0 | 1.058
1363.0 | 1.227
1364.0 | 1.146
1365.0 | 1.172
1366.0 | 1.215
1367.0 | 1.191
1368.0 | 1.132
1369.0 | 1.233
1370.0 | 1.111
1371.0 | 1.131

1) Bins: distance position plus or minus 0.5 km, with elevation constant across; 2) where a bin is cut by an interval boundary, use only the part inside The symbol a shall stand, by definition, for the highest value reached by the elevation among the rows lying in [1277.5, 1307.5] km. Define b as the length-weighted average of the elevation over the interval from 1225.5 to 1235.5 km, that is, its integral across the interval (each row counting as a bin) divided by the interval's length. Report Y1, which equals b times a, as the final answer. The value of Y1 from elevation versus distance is 2.3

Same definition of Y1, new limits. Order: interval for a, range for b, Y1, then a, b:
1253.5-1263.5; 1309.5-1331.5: 2.3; 1.677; 1.36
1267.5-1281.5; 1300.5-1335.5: 2.6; 1.838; 1.39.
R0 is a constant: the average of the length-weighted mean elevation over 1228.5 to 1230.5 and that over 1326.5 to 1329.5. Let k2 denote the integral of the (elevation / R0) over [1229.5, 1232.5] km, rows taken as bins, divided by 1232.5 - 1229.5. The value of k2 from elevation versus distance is 1.03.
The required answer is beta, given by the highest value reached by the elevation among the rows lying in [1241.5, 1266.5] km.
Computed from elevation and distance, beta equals 1.677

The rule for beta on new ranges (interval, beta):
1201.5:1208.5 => 1.523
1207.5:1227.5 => 1.478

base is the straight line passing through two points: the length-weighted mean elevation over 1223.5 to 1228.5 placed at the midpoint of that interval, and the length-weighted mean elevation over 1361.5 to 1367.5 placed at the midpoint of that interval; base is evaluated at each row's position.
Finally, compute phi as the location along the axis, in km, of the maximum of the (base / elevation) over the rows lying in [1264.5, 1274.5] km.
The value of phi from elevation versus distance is 1273.0 km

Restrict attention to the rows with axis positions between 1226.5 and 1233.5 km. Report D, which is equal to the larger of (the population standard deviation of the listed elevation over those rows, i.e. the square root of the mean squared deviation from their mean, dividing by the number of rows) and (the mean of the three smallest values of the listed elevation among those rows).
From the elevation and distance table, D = 1.35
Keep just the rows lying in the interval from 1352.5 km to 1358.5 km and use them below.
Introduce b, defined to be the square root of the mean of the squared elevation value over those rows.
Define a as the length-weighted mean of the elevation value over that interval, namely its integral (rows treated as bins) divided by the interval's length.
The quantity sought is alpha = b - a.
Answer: 0.0007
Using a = 1.2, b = 1.2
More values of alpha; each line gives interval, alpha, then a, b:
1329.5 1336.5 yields 0.0020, 1.4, 1.4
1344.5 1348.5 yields 0.0014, 1.2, 1.3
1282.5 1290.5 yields 0.0014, 1.6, 1.6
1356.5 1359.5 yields 0.0010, 1.2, 1.2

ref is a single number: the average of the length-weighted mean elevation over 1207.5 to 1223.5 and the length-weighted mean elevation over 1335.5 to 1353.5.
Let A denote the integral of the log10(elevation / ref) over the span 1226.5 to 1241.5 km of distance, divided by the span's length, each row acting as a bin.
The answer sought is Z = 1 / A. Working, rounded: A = 0.06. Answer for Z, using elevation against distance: 16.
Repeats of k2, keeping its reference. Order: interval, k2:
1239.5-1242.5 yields 1.18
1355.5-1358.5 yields 0.90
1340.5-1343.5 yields 0.94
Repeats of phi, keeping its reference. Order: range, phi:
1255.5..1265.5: 1256.0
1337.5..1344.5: 1342.0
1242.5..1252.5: 1252.0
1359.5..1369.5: 1362.0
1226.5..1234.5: 1231.0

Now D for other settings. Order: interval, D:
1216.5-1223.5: 1.03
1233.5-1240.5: 1.41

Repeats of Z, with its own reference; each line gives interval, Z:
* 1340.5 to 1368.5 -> -49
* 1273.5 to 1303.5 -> 11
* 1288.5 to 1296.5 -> 11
